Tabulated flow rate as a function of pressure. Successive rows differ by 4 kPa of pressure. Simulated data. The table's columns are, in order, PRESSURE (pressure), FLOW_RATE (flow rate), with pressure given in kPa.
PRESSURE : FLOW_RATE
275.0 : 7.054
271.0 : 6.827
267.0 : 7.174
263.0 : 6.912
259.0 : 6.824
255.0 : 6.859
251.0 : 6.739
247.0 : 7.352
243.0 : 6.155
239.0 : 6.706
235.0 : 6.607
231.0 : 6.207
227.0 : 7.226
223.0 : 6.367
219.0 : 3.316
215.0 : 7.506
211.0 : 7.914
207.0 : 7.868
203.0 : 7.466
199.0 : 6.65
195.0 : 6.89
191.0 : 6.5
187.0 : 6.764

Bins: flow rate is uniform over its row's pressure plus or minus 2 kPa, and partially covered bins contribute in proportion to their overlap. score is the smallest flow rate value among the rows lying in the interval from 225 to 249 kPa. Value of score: 6.155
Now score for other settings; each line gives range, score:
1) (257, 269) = 6.824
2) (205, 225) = 3.316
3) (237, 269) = 6.155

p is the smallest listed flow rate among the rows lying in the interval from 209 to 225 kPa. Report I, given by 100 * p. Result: 332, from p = 3.316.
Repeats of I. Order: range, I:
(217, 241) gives 332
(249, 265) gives 674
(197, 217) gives 665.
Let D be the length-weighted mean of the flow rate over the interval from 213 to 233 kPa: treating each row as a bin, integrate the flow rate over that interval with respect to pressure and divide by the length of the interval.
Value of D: 6.1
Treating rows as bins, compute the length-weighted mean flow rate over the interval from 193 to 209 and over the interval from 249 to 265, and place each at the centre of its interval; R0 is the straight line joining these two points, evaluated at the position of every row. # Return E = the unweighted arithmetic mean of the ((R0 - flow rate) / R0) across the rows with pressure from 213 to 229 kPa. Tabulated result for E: 0.14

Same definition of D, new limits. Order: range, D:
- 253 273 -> 6.9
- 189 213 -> 7.2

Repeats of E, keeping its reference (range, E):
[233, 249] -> 0.03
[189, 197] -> 0.08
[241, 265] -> 0.01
